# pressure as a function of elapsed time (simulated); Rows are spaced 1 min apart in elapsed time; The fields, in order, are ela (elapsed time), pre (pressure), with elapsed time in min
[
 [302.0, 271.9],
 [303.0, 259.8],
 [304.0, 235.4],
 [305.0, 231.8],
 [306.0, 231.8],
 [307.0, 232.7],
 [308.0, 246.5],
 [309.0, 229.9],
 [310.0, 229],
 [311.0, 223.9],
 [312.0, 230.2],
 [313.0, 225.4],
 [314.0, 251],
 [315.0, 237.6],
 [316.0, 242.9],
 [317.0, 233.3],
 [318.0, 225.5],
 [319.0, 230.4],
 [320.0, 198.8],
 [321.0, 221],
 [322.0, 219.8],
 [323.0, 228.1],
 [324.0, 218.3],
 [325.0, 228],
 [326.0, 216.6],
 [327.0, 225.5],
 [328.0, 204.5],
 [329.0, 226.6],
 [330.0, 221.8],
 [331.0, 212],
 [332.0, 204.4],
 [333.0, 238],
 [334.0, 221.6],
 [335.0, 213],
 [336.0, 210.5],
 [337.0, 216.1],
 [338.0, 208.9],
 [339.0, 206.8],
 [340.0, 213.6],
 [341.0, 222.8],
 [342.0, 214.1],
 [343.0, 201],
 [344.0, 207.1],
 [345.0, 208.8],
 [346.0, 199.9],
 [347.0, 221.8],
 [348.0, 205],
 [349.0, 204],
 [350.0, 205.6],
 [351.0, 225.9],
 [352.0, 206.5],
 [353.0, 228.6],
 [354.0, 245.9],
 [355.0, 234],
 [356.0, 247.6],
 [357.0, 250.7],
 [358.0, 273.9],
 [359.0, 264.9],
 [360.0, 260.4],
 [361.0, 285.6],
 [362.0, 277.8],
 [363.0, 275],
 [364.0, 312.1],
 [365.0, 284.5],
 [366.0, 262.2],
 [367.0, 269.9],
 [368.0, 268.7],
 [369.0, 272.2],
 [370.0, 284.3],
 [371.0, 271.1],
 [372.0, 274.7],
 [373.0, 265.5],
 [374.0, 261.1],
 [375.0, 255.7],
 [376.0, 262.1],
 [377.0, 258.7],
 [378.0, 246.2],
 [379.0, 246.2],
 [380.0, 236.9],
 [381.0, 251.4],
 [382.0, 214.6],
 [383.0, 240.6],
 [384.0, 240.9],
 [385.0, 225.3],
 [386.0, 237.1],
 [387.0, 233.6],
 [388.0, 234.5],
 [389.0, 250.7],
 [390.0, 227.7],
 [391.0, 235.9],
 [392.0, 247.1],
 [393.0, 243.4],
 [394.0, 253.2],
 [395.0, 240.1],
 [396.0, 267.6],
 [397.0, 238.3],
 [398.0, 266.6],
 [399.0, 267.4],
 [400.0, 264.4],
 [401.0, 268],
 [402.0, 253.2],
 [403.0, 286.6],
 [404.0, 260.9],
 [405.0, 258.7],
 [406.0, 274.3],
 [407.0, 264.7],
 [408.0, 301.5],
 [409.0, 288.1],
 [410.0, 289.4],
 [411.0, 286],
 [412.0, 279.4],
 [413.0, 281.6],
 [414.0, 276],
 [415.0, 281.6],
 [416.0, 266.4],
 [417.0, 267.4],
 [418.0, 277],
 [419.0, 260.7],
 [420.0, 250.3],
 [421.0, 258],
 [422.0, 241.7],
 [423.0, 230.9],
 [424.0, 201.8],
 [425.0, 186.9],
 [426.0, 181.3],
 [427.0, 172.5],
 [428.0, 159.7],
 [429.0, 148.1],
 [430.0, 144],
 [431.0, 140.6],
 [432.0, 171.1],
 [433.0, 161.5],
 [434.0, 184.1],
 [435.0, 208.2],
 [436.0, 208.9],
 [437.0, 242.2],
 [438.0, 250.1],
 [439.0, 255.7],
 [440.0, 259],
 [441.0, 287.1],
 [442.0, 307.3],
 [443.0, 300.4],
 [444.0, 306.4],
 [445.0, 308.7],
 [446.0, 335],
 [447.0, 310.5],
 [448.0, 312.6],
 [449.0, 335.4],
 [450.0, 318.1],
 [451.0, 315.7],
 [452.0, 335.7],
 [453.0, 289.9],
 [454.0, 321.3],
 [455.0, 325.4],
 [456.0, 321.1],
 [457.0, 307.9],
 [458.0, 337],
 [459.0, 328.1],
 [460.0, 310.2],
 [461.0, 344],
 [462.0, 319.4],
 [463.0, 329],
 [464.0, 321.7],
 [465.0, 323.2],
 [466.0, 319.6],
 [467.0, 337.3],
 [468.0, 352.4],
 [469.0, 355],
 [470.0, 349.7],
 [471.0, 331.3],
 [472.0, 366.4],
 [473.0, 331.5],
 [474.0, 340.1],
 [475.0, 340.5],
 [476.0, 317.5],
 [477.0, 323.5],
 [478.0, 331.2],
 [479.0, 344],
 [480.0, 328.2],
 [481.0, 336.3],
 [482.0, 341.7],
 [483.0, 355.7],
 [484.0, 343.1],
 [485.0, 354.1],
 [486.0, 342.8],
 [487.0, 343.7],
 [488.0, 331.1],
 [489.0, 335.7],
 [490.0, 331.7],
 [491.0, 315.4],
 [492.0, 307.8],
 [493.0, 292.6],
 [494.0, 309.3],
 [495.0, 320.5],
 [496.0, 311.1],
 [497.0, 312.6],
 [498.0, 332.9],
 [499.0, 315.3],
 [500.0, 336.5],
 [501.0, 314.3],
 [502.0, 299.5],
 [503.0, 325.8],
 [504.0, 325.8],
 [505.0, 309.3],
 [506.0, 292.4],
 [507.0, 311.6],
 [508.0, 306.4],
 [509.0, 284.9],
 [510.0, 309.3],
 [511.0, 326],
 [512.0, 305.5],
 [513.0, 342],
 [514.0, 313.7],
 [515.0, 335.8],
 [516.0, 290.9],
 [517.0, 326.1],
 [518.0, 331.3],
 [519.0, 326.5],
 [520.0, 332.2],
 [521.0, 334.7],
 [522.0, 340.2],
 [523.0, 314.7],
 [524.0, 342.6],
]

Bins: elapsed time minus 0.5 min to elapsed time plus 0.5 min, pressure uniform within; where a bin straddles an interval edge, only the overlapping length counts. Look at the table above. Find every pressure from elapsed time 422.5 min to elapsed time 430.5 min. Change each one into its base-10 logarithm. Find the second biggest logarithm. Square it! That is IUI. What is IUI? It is 5.31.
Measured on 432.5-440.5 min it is 5.80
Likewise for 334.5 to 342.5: 5.45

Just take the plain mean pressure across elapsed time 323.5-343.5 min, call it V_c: 216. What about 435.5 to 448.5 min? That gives 283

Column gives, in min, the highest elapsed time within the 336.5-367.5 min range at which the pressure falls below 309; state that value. 367.0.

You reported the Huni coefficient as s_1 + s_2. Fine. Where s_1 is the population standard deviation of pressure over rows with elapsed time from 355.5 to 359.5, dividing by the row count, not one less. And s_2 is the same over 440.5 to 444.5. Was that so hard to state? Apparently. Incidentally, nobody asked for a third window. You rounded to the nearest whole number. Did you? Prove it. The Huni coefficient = 19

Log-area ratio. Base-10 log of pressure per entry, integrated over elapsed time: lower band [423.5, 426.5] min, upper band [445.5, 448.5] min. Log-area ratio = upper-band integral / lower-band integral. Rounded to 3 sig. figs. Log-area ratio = 1.10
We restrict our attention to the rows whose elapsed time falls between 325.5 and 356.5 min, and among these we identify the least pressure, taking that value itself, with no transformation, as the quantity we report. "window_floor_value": 199.9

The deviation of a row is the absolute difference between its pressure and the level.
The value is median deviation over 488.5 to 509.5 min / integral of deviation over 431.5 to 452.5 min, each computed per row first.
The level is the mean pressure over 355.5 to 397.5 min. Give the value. 0.053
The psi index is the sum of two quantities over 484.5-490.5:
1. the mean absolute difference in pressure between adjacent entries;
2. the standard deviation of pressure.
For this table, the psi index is 15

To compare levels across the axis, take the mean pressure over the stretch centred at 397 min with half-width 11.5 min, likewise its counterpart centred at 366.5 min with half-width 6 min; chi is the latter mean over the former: 1.09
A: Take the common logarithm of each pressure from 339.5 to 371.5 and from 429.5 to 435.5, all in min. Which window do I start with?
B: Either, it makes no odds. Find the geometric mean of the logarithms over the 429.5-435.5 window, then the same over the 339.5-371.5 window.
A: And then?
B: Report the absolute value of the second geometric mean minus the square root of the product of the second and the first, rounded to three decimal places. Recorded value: 0.082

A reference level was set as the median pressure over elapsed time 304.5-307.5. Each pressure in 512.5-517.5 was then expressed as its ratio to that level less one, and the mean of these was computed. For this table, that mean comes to 0.39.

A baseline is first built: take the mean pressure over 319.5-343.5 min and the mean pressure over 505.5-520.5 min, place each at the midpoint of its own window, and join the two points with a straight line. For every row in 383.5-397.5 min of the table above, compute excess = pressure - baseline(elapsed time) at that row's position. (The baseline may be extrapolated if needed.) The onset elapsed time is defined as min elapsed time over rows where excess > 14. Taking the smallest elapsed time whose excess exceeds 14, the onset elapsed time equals 396.0 min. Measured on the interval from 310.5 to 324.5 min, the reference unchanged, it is 311.0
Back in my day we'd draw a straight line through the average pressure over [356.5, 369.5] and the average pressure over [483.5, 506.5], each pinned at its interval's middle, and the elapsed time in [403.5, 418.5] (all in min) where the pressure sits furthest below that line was 405.0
